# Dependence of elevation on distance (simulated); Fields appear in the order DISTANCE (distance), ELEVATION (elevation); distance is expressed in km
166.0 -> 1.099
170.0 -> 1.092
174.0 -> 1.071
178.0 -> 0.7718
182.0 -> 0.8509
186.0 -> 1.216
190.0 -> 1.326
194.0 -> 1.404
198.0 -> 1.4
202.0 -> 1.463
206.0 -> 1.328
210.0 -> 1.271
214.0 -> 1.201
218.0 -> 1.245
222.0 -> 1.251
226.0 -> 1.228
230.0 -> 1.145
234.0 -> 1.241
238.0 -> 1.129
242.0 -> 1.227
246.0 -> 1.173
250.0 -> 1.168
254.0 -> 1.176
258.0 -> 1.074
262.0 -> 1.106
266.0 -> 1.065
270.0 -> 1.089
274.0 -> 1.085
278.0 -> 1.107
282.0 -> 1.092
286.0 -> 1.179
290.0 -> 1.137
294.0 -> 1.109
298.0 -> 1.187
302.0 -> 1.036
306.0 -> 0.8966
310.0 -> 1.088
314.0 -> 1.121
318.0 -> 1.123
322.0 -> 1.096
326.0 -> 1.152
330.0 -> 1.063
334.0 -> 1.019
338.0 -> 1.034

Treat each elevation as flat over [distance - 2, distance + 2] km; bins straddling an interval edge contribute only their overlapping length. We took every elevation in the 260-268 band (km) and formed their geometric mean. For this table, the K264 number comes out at 1.09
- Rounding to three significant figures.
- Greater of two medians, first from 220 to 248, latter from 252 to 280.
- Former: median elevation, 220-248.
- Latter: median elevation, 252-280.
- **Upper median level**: 1.23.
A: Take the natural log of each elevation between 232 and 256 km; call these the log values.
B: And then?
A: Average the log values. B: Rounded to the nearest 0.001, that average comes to 0.170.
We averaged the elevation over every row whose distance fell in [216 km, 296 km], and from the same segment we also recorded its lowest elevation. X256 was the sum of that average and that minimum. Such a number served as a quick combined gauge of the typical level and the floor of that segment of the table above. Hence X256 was 2.22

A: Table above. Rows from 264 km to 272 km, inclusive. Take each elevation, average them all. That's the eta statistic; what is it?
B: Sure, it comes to 1.08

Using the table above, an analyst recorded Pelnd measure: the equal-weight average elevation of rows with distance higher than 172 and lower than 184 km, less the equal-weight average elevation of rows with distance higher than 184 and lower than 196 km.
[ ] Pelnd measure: -0.42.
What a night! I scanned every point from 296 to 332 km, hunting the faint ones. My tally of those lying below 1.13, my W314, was 7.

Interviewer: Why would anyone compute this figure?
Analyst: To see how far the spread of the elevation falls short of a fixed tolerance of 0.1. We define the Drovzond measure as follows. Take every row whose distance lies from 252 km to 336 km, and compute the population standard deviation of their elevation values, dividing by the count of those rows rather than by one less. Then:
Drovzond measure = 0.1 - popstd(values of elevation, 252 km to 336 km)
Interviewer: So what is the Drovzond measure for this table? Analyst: 0.038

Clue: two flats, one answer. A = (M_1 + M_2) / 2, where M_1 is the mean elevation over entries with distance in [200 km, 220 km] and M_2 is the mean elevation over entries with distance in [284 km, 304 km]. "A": 1.22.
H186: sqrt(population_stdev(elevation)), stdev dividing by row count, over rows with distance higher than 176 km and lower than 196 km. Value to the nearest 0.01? 0.51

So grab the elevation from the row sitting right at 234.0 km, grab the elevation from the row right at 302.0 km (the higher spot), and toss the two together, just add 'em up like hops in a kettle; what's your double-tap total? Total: 2.28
